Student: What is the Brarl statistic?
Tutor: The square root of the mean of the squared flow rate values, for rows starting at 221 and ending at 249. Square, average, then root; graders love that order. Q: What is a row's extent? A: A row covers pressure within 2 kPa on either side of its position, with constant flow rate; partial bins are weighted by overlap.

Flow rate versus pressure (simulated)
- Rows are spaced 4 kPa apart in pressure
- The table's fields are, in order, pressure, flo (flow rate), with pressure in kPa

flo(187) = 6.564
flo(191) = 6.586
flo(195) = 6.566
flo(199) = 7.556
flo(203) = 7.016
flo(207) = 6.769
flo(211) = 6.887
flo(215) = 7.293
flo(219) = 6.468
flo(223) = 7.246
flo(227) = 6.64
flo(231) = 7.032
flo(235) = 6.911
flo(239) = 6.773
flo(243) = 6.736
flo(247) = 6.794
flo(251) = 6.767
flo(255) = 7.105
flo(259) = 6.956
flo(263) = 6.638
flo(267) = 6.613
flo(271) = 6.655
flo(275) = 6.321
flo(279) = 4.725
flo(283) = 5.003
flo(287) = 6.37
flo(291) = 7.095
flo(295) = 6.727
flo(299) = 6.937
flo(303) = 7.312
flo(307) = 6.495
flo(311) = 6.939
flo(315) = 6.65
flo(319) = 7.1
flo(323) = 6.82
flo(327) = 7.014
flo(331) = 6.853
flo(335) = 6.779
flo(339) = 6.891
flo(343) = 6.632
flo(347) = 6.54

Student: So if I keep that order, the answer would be 6.88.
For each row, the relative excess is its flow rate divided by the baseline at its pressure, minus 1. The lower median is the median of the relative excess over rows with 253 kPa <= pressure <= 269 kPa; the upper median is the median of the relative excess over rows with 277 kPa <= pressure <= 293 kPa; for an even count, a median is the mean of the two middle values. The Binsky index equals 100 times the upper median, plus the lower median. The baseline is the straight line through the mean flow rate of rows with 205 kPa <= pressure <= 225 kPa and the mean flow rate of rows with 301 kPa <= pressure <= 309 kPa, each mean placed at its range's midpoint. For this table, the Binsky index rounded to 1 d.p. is -17.7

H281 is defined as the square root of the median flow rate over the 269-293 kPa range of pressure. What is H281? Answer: 2.519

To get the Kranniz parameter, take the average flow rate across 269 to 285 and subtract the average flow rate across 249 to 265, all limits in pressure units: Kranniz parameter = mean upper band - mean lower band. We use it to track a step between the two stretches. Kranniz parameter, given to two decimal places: -1.19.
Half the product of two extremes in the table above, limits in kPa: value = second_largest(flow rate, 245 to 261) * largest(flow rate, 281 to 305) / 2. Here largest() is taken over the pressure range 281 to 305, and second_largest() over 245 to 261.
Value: 25.4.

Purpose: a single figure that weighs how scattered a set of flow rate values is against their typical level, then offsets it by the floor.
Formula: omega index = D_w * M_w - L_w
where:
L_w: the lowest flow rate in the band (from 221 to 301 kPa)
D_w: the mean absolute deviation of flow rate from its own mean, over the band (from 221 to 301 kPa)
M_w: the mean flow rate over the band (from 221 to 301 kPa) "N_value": -2.1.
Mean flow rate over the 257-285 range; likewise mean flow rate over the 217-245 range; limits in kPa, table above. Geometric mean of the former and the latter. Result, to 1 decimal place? 6.5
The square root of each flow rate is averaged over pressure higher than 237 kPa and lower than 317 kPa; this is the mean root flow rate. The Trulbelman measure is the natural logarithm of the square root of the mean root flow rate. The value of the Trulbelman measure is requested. 0.4704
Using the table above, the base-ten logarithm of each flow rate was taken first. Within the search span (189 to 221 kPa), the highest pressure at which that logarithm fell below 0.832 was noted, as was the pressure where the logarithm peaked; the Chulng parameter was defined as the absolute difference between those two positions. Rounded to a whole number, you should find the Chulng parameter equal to 20 kPa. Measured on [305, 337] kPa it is 16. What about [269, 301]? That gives 4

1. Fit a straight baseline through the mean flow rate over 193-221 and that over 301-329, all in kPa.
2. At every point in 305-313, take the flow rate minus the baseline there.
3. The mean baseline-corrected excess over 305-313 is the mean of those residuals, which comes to -0.19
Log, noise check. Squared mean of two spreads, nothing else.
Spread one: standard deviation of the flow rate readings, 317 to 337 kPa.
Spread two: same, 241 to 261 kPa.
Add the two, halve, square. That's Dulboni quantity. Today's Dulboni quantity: 0.02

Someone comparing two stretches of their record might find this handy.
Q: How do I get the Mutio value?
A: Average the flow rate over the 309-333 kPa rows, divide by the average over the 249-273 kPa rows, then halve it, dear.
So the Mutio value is 0.508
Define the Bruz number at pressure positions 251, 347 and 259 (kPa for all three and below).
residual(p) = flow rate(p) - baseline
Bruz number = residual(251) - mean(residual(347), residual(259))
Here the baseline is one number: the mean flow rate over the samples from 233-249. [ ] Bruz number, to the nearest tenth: 0.0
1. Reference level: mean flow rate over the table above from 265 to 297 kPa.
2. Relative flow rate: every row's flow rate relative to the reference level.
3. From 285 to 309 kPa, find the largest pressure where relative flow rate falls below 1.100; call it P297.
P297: 307 kPa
